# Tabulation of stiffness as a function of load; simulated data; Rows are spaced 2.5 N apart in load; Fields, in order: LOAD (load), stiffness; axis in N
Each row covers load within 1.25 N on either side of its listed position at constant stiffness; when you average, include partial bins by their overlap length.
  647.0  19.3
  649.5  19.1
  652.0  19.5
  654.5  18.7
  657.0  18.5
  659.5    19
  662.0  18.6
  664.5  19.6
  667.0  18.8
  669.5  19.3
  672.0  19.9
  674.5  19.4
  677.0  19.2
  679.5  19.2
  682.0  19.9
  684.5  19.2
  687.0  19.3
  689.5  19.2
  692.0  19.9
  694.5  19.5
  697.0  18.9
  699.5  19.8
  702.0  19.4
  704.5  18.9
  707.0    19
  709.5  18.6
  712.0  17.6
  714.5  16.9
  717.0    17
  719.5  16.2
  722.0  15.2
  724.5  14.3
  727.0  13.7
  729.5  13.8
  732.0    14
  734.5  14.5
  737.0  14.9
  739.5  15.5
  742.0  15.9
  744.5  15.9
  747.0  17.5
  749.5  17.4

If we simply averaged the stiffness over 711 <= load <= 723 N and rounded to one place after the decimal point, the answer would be 16.6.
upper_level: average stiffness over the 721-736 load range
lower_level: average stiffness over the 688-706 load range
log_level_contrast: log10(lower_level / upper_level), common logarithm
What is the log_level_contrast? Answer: 0.133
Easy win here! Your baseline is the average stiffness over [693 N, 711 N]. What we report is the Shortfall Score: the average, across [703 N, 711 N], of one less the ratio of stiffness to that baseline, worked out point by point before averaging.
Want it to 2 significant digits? 0.017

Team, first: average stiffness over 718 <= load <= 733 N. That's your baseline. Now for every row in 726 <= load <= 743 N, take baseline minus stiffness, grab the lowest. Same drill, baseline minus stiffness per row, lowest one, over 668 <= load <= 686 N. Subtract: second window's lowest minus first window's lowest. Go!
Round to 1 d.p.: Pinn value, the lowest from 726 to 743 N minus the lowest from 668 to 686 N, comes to 4.0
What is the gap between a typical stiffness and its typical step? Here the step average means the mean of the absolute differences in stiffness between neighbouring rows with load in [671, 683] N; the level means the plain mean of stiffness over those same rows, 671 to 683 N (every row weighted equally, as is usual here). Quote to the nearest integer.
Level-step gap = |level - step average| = 19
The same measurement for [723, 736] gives 14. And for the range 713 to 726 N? 15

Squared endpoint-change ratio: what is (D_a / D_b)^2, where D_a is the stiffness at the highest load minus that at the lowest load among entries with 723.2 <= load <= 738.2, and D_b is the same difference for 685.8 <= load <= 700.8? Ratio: 1.4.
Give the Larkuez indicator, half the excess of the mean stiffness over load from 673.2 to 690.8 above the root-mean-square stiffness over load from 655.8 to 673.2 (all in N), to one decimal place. 0.1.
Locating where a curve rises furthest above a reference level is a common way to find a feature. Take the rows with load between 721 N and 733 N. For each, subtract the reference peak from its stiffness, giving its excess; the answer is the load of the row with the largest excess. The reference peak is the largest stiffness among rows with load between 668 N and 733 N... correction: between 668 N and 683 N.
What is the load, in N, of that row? 722.0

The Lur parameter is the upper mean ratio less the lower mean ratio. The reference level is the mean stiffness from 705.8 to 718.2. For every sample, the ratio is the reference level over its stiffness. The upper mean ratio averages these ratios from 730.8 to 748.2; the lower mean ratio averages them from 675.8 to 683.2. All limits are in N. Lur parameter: 0.241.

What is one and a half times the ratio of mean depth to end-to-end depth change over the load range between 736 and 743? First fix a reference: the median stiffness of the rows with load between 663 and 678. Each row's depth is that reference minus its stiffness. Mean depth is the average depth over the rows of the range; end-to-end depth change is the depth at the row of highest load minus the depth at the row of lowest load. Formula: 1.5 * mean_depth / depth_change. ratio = -5.9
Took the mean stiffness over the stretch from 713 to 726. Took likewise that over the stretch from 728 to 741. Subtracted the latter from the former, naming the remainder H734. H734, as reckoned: 1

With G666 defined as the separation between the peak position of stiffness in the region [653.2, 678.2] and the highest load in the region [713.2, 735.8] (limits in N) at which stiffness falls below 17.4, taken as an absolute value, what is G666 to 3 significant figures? 62.5 N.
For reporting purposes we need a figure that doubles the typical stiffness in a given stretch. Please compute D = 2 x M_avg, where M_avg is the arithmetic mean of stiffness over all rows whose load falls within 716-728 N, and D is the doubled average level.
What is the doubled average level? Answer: 30.6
